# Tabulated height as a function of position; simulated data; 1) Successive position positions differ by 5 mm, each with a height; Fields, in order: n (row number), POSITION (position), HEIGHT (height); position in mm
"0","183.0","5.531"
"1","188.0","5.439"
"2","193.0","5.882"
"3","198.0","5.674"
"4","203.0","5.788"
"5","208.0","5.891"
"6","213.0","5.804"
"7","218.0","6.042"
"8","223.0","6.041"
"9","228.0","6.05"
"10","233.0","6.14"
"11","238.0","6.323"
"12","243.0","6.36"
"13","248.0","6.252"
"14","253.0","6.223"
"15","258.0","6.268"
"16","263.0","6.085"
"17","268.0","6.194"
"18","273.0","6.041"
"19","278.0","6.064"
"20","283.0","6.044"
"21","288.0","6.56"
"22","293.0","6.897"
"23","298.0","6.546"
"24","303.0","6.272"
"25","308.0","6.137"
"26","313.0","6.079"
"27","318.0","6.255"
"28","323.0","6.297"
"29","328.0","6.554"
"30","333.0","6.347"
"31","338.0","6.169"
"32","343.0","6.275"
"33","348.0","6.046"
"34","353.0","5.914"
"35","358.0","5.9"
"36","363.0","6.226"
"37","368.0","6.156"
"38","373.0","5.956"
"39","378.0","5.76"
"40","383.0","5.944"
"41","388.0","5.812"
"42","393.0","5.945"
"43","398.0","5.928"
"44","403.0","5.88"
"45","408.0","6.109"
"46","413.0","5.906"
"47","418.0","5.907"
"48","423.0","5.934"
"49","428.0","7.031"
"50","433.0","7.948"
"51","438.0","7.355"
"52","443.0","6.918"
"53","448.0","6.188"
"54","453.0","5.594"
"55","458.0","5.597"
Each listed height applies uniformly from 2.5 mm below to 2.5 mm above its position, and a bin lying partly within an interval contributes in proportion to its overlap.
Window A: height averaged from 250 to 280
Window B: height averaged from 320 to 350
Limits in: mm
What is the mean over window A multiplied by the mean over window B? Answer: 39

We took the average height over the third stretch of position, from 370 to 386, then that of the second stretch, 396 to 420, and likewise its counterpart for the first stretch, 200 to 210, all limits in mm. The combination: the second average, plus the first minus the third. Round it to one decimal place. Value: 5.9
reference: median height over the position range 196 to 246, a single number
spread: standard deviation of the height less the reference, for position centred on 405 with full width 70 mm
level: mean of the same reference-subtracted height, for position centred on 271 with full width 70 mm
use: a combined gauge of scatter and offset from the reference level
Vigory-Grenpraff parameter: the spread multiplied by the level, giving 0.17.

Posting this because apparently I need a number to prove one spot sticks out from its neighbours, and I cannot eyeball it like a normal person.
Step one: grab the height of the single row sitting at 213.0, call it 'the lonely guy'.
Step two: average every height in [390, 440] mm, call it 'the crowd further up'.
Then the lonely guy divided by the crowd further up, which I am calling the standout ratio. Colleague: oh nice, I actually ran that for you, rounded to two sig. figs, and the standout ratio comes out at 0.91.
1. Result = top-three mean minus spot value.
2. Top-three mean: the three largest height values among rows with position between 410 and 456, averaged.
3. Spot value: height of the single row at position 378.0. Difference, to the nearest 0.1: 1.7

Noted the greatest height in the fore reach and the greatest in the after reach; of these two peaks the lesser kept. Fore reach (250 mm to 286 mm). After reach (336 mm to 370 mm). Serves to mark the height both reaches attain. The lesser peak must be 6.27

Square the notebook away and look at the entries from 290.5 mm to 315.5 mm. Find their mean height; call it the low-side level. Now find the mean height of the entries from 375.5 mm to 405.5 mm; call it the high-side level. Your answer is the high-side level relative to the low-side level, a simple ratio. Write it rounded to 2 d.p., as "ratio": 0.92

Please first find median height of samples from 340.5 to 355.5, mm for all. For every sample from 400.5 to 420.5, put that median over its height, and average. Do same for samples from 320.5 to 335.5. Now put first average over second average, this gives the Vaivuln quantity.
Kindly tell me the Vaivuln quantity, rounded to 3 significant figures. 1.08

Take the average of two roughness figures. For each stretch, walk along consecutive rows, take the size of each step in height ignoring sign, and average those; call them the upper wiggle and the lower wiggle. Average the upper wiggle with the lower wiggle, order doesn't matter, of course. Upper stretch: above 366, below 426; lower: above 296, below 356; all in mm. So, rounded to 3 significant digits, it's 0.144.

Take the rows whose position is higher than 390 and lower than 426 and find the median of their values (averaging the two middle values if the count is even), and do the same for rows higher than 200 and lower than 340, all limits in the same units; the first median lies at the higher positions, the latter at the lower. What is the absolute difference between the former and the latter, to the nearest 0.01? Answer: 0.25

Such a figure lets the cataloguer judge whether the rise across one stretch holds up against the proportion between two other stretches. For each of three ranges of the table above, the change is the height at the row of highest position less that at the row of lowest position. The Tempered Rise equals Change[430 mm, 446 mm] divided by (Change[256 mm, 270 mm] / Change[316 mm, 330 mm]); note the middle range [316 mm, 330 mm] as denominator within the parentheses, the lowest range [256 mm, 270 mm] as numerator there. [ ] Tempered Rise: 4.2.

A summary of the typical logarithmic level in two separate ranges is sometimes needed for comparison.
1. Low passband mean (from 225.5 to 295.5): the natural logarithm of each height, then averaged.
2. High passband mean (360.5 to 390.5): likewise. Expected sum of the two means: 3.619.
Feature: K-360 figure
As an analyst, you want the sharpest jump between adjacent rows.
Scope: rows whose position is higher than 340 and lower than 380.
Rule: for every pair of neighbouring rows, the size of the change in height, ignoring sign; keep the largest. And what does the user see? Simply 0.33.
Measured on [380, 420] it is 0.23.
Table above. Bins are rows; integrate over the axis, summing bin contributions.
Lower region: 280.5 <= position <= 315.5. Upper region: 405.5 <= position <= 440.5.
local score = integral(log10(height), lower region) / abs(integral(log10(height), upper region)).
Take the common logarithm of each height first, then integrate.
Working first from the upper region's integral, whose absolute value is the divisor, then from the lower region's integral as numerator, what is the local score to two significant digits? 0.98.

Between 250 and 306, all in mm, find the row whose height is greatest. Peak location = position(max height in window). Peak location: 293.0 mm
